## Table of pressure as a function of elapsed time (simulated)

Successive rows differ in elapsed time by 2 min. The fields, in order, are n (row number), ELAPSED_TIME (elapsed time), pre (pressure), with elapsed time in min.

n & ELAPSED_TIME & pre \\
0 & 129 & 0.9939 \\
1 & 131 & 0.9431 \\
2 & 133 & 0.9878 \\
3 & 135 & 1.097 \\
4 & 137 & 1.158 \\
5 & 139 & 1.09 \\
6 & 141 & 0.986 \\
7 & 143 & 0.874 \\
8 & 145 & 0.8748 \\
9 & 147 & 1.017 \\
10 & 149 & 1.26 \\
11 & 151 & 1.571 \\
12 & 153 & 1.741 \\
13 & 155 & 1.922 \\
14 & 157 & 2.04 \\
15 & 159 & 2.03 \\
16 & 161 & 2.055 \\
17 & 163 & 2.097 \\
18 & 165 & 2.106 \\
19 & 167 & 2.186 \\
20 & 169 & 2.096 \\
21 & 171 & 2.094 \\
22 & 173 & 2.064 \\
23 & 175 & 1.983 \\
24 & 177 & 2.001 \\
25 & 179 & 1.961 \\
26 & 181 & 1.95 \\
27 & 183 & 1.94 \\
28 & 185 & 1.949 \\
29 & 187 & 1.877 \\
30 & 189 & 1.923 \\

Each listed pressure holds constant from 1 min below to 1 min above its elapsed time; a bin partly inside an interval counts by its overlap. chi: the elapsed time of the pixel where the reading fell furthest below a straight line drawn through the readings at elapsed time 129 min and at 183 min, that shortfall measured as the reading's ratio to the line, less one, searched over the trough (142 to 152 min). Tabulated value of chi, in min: 145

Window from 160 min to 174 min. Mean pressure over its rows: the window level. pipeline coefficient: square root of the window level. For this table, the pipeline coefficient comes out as 1.45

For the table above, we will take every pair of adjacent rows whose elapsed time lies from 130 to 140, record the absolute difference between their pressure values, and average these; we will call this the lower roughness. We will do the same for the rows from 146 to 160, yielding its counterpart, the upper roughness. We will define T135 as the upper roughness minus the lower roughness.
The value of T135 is 0.101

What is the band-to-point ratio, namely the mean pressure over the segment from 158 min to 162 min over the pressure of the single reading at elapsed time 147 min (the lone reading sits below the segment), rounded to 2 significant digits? 2.0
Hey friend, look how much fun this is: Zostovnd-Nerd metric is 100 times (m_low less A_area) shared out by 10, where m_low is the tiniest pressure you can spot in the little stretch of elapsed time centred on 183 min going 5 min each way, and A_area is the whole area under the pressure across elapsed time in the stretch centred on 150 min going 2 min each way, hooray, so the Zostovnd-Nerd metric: -38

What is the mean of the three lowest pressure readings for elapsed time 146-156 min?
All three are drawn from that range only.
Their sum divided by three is 1.3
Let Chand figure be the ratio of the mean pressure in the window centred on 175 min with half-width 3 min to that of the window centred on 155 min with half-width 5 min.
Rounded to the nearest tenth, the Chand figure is 1.1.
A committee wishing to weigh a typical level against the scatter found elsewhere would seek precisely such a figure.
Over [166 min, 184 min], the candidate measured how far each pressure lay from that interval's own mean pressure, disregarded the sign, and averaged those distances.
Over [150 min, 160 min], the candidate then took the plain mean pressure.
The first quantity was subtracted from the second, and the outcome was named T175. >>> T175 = 1.79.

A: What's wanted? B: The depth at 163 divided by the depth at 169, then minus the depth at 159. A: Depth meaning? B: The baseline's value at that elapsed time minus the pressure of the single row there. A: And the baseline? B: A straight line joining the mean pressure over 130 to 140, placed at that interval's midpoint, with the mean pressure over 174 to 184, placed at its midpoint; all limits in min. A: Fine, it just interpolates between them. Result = 1.9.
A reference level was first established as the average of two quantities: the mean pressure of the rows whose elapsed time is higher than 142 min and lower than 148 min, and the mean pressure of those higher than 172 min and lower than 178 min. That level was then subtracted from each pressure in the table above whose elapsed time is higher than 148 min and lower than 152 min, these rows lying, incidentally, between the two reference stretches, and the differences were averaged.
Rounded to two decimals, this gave -0.05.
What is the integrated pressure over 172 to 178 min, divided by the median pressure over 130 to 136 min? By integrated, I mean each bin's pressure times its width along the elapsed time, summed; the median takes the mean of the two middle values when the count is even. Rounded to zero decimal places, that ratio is 12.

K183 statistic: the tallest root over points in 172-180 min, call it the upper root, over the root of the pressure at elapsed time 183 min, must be 1.03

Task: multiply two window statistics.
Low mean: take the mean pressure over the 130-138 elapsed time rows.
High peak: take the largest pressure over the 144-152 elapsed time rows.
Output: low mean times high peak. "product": 1.6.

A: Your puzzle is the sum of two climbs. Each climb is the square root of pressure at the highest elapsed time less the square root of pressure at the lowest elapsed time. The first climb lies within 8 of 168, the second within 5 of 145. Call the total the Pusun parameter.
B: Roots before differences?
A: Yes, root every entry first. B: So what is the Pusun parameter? 0.10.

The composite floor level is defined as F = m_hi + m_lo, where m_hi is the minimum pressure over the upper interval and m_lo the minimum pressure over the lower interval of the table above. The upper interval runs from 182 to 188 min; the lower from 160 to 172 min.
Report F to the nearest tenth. 3.9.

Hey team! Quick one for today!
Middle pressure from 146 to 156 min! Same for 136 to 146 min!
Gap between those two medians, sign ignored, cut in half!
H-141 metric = 0.29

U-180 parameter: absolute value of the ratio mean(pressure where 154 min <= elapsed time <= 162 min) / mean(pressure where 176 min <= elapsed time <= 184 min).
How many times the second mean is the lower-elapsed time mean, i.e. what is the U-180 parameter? 1.0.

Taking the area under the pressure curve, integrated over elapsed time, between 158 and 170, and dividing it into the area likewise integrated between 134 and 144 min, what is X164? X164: 0.41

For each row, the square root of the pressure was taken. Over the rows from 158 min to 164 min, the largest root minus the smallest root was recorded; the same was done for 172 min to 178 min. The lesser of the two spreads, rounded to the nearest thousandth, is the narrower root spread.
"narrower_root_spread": 0.023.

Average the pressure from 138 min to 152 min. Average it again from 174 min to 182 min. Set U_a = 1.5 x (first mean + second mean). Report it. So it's 4.6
